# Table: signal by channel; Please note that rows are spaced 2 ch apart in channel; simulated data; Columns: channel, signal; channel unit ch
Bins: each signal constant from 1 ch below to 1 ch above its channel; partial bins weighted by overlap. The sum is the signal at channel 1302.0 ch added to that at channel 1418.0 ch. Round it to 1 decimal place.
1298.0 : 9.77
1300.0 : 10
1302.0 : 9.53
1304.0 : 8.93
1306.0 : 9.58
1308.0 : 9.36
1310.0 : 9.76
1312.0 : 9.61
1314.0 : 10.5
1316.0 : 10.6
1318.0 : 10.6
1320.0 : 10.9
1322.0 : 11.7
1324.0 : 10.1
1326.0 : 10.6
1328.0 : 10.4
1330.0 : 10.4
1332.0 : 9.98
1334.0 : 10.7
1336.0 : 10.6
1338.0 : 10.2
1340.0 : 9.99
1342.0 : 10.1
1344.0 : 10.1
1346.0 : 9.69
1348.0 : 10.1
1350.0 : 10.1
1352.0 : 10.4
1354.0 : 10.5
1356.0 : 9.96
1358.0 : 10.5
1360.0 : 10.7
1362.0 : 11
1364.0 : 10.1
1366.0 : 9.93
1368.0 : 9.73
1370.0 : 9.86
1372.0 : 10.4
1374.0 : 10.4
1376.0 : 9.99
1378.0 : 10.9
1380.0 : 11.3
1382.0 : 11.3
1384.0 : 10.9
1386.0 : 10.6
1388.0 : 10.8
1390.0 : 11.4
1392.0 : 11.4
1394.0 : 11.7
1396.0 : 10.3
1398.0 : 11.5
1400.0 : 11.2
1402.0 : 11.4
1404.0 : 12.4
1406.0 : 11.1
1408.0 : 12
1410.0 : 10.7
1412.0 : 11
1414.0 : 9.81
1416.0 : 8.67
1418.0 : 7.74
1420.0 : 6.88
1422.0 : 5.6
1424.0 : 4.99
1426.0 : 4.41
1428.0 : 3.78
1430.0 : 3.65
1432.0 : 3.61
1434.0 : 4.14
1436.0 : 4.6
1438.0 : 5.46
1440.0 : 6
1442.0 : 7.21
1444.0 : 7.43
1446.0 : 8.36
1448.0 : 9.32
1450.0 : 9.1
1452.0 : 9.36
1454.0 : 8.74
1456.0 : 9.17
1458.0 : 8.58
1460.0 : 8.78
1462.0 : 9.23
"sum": 17.3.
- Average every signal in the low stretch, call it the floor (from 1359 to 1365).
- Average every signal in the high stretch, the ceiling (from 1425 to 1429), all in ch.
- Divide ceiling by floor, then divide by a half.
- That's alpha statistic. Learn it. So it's 0.77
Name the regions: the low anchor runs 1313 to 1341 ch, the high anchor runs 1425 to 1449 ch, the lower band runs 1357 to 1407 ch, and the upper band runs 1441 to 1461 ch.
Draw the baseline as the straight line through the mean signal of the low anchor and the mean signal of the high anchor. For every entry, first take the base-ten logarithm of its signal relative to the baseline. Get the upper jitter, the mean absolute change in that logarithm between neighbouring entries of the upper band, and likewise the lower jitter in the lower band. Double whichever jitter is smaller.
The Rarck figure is 0.040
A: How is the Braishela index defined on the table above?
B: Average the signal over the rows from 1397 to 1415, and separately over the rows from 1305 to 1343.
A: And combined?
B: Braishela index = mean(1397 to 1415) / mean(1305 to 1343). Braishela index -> 1.09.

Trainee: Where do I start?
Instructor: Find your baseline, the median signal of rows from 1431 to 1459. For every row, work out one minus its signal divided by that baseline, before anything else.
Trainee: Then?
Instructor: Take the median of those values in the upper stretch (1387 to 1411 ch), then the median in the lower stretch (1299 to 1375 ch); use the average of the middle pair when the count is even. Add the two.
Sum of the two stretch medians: -0.72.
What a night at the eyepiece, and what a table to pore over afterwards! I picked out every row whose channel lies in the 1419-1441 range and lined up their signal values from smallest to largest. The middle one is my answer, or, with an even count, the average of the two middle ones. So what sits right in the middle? 4.6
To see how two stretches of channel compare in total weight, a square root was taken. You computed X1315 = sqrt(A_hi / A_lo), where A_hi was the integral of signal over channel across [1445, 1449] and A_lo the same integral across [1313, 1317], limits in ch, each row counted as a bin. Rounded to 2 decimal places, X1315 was 0.92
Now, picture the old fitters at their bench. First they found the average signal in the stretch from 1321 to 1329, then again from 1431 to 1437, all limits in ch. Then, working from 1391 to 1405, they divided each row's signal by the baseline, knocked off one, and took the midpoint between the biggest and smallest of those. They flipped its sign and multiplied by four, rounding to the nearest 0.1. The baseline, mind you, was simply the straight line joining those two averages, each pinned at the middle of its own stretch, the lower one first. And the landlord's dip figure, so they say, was -3.4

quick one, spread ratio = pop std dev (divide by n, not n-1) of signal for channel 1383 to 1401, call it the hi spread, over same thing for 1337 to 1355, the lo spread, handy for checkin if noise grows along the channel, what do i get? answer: 2.0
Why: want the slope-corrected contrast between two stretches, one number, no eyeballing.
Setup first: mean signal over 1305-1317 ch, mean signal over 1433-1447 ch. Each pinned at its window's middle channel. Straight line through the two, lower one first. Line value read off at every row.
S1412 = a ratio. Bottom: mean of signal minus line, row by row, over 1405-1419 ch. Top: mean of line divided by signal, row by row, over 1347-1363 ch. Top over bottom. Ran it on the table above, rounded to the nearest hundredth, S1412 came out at 0.26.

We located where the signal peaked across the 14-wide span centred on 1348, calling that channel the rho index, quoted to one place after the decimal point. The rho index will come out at 1354.0 ch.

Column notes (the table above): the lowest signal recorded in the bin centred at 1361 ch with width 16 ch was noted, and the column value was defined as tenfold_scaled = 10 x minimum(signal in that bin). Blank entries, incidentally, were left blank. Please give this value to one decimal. 97.3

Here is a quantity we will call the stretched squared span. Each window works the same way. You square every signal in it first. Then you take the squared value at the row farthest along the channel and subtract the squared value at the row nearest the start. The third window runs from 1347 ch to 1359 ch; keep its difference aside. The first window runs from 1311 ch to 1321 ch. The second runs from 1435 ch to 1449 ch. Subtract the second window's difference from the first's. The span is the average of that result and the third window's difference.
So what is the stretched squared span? -16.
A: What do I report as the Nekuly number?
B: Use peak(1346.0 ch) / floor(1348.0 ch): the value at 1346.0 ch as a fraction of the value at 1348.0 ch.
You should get 0.96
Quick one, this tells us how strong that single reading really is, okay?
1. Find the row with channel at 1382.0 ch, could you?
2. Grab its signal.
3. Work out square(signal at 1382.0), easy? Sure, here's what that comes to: 128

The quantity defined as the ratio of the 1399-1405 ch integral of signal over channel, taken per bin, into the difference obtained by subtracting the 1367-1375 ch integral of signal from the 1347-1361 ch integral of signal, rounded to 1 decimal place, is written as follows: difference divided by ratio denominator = 0.9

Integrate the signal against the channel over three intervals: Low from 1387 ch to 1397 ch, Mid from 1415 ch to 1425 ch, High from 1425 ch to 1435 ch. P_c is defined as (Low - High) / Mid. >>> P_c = 1.1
